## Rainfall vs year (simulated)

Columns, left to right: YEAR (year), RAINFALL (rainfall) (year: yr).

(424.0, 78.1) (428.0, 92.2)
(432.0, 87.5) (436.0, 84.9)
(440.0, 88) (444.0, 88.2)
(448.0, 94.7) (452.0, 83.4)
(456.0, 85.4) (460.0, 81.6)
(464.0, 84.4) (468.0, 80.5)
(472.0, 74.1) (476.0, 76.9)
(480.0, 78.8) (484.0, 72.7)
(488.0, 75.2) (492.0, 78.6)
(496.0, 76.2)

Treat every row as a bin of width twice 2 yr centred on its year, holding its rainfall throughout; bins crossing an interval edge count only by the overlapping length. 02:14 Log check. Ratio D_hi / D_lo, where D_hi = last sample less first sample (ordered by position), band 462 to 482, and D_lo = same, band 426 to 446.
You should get 1.4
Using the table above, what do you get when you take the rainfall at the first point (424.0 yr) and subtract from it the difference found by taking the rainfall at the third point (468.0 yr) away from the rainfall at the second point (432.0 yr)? 71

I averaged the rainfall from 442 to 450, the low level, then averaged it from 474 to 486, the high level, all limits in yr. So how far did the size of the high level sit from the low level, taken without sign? 15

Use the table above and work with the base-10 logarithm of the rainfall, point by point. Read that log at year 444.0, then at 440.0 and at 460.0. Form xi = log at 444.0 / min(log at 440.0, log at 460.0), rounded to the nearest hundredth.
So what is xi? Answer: 1.02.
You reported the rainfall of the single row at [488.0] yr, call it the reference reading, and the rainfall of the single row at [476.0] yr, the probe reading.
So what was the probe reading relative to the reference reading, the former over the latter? 1.02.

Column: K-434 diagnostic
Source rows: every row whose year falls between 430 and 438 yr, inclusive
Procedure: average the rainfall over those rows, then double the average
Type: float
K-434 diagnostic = 172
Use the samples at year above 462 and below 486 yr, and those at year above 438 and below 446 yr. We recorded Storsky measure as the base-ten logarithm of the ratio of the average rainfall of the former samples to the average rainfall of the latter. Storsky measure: -0.053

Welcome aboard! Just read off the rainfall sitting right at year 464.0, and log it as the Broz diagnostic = 84.4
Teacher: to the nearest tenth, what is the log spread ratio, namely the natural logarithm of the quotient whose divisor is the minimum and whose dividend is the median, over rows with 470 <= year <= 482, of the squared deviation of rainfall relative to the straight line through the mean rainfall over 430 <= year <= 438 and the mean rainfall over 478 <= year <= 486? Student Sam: 5.6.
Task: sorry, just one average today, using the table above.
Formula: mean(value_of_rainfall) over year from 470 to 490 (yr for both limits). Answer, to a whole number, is 76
